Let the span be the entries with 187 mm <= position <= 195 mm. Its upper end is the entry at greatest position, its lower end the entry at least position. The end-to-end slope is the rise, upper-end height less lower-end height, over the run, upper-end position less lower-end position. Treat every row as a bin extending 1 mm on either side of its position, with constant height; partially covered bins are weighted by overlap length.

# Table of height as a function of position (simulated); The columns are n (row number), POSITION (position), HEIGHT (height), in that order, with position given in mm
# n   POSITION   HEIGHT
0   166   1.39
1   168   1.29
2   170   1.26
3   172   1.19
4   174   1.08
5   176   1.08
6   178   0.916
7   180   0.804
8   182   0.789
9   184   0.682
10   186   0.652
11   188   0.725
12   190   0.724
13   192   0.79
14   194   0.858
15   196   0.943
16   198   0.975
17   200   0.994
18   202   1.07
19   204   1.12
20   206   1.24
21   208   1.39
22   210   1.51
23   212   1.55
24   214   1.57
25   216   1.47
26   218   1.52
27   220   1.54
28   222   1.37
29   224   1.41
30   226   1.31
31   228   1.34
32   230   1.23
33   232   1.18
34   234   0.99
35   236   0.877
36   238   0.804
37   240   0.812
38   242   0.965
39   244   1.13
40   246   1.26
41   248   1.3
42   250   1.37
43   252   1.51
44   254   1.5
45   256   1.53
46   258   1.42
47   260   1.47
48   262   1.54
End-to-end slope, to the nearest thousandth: 0.022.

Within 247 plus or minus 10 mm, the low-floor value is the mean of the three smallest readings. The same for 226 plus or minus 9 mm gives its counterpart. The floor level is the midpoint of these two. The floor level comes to 1.00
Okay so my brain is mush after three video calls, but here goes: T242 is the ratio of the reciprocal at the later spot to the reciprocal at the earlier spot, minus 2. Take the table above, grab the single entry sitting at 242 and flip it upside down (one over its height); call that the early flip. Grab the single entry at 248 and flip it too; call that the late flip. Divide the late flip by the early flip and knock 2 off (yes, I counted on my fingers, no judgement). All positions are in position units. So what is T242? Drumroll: -1.26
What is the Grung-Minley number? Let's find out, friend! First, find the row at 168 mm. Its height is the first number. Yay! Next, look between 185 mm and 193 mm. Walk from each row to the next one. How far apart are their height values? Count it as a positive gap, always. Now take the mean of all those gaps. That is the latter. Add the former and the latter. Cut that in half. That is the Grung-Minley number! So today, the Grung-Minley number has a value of 0.67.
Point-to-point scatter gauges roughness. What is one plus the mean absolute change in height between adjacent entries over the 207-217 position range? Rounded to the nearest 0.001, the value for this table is 1.070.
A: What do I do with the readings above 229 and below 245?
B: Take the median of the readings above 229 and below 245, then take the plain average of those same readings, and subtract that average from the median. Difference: -0.021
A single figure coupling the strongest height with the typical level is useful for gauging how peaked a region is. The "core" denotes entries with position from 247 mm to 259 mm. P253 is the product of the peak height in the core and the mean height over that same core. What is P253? 2.2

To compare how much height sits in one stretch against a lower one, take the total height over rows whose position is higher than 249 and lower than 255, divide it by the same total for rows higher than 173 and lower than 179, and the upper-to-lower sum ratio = 1.4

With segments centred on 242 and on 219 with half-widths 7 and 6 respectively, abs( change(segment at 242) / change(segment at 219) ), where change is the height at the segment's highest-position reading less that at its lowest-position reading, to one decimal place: 2.6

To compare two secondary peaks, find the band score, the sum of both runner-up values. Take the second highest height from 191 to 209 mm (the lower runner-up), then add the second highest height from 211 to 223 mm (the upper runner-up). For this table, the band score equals 2.8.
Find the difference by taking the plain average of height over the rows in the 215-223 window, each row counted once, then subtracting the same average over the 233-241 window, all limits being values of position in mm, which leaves 0.6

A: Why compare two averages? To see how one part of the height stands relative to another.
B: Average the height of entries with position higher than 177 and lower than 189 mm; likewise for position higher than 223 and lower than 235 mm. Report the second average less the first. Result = 0.48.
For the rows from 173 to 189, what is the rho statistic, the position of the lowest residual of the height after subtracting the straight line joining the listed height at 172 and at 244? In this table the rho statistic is 186 mm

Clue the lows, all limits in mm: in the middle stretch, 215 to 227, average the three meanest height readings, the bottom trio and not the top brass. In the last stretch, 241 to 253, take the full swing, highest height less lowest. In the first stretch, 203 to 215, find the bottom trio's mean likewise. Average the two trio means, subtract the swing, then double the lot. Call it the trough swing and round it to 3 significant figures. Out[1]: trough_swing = 1.52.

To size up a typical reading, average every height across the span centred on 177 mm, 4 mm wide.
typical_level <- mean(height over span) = 1.00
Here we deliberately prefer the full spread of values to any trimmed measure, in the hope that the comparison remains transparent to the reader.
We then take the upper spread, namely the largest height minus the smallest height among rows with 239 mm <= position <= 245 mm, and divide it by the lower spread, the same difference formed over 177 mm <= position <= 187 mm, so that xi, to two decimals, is 1.20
